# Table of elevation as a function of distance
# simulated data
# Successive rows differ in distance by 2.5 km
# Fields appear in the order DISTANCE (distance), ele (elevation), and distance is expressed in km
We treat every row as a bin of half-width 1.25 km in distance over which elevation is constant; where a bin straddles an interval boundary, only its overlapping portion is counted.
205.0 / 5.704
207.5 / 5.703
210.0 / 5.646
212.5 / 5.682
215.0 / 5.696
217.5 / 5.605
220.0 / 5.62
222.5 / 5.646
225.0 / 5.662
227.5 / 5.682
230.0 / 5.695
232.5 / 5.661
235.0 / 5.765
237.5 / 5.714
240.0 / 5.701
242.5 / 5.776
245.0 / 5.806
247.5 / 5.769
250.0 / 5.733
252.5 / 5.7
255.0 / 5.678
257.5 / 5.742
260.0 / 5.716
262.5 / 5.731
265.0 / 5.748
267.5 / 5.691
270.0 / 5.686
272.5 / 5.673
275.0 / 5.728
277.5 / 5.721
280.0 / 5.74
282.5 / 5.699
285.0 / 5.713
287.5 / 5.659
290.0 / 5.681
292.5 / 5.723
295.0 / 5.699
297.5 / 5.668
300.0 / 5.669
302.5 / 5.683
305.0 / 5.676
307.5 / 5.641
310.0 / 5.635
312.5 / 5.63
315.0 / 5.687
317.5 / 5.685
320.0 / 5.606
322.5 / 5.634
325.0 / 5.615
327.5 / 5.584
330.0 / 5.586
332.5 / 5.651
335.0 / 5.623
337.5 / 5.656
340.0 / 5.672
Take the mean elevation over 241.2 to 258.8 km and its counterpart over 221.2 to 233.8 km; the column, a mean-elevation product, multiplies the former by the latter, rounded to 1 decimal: 32.6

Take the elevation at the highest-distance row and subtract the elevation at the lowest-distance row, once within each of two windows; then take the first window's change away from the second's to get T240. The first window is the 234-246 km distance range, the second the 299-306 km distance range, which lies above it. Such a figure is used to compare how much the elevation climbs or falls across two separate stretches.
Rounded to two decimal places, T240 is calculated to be -0.03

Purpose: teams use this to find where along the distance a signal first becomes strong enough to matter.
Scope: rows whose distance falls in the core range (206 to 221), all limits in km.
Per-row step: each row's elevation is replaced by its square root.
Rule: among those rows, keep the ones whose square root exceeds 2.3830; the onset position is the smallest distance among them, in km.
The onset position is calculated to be 207.5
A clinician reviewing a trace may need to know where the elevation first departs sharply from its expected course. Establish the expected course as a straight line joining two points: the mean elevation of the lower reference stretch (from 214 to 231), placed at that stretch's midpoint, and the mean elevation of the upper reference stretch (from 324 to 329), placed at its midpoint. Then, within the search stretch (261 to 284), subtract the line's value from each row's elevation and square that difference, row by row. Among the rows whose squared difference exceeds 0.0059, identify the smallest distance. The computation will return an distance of 262.5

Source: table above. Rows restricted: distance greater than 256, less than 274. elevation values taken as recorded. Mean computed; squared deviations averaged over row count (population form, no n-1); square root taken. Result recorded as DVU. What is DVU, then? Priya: 0.027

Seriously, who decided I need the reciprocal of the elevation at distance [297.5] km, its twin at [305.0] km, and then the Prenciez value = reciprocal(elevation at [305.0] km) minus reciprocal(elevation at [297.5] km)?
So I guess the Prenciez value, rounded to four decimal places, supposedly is -0.0002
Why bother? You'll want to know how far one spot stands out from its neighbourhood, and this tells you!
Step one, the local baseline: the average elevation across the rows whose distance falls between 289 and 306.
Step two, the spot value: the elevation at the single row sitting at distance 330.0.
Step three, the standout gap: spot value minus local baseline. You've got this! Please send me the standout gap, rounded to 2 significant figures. -0.10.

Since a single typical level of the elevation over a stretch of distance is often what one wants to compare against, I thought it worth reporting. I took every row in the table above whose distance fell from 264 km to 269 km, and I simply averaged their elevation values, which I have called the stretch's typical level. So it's 5.72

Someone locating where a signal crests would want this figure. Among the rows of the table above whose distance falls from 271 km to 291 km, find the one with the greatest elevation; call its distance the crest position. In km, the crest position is 280.0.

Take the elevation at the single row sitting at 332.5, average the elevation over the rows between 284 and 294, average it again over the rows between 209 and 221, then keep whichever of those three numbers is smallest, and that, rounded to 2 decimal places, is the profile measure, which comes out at 5.65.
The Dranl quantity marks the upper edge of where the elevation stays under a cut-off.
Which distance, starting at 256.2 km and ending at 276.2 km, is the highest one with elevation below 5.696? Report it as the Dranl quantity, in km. 272.5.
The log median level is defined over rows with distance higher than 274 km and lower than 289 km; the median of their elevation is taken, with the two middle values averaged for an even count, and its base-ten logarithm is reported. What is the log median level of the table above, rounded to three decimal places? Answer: 0.757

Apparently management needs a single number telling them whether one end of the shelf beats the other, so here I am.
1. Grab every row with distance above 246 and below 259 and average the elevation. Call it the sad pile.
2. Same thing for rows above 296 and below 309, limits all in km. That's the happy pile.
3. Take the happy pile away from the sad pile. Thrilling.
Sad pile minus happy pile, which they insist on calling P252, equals 0.06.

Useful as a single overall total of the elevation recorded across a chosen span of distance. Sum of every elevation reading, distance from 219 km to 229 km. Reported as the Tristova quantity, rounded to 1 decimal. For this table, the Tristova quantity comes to 22.6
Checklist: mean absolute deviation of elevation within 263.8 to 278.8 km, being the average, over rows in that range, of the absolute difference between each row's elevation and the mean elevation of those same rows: 0.0245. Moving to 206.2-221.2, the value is 0.0350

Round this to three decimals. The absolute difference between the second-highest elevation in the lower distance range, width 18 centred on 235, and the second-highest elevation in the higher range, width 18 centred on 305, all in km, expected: 0.089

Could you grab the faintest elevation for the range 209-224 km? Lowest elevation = 5.605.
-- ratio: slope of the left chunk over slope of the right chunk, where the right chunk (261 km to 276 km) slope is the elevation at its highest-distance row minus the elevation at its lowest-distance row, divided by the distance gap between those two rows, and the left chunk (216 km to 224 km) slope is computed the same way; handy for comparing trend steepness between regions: -34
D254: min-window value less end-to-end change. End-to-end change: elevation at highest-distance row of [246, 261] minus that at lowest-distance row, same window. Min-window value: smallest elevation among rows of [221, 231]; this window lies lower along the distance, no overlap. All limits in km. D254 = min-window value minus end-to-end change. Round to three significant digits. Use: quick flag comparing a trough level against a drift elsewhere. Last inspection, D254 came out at 5.70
